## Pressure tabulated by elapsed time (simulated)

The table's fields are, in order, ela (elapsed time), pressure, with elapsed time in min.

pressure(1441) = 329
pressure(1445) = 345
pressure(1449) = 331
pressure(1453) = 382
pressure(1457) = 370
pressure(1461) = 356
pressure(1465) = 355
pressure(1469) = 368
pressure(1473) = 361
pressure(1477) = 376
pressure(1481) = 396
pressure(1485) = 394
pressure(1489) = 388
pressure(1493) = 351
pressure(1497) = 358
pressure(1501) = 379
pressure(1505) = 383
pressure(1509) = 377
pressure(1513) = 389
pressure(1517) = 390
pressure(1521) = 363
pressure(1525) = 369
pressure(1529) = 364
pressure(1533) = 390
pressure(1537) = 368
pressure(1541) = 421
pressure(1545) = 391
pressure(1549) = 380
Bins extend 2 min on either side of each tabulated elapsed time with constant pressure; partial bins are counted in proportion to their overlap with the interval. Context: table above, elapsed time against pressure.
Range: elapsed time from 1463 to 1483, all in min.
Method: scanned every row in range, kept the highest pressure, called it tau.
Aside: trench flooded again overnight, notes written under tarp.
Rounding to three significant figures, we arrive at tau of 396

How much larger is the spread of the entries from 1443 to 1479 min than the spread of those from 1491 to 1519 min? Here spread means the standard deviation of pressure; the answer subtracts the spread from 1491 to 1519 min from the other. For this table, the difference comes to 1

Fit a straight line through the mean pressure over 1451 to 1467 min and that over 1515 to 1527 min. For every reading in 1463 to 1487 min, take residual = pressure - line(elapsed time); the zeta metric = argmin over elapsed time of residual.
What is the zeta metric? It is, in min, 1465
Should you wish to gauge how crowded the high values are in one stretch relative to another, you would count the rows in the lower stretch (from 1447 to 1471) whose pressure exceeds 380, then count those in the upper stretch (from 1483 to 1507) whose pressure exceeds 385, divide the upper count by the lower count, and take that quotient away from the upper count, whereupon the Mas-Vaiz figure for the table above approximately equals 0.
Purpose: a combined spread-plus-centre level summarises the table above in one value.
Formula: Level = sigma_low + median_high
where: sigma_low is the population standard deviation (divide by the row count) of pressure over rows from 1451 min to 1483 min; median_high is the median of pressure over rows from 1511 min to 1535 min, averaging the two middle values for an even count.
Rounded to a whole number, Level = 392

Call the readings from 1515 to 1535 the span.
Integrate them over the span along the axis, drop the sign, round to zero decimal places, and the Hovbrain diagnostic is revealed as 7504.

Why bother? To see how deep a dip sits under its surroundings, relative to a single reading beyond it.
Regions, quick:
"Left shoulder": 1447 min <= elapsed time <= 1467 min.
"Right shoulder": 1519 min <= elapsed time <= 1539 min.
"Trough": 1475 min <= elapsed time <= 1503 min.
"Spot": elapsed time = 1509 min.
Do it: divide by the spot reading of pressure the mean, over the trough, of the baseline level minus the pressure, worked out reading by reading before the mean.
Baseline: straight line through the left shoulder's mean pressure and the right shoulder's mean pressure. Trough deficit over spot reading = -0.0353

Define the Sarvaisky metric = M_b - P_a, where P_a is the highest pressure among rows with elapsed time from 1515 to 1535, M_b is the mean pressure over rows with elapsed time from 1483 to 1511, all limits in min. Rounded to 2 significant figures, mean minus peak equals -14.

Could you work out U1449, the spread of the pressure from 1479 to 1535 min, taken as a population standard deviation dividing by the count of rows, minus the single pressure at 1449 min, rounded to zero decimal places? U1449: -317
